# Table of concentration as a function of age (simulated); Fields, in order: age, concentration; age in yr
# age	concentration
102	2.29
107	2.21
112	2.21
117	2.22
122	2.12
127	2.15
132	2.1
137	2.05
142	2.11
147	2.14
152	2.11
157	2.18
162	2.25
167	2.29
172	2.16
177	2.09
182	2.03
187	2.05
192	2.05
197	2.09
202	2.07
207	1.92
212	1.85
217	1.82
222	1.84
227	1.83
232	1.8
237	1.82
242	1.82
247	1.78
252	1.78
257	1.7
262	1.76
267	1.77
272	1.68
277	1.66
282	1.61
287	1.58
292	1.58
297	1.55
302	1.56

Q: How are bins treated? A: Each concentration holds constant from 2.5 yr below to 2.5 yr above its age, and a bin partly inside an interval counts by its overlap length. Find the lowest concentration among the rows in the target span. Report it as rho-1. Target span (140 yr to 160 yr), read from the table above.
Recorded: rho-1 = 2.11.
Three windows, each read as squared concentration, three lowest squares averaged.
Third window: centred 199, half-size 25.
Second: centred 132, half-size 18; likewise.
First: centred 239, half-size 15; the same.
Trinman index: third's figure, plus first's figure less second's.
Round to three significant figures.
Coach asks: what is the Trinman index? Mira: 2.21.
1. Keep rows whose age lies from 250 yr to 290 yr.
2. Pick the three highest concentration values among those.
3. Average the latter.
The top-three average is 1.77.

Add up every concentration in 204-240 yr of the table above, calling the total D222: 12.9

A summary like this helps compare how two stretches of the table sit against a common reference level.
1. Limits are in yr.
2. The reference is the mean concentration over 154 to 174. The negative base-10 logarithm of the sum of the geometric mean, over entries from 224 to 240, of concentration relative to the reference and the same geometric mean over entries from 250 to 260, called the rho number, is -0.205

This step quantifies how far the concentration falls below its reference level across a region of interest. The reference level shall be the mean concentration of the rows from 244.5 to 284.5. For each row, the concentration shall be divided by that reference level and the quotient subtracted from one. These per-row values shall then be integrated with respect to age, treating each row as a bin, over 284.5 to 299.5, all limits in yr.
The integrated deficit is 1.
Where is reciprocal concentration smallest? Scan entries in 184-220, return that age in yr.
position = 197 yr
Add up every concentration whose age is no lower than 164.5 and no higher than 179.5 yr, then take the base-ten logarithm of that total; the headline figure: 0.82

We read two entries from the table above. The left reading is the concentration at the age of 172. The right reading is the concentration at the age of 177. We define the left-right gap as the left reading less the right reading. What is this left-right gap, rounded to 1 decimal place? 0.1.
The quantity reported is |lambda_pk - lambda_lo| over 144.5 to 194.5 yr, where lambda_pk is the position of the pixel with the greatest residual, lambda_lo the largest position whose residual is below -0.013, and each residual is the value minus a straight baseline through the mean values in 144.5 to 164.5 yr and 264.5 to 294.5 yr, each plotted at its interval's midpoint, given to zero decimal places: 15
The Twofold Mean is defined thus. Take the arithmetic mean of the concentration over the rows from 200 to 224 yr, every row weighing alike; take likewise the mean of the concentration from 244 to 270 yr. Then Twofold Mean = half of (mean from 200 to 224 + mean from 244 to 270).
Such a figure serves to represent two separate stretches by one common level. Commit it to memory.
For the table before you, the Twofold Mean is 1.83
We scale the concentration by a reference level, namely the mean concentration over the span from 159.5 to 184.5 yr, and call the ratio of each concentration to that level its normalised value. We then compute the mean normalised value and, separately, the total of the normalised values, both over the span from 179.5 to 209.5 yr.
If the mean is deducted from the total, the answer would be 4.7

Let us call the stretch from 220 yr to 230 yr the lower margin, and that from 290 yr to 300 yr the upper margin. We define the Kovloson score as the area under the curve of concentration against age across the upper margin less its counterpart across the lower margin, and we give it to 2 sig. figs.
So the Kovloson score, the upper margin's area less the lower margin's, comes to -2.7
